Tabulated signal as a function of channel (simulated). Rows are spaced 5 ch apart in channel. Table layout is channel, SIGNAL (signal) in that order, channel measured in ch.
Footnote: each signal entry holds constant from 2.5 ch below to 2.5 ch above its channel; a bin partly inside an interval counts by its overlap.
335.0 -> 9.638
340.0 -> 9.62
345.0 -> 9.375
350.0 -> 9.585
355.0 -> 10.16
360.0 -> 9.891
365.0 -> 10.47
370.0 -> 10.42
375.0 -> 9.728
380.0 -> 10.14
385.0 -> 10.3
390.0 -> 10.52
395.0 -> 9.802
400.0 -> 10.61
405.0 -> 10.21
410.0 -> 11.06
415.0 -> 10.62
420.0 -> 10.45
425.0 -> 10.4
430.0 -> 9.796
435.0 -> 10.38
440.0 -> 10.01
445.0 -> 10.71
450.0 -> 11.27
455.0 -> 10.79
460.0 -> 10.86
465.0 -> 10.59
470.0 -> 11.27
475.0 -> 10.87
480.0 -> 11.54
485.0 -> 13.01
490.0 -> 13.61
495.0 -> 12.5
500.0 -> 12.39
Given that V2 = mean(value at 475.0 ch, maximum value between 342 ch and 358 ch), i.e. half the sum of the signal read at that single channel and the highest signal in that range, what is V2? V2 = 10.5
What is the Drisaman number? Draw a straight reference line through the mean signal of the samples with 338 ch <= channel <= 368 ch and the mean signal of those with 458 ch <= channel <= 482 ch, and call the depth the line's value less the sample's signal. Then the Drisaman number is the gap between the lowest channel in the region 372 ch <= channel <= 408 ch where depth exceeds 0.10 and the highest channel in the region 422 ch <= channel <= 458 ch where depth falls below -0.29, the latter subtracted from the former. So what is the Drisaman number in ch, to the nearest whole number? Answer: -75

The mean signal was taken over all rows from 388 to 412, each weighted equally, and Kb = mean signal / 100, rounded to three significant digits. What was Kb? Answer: 0.104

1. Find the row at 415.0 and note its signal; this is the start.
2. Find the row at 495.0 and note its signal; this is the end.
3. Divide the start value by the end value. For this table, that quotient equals 0.85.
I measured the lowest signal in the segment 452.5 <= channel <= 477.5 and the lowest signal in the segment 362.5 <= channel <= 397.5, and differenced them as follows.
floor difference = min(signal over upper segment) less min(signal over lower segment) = 0.9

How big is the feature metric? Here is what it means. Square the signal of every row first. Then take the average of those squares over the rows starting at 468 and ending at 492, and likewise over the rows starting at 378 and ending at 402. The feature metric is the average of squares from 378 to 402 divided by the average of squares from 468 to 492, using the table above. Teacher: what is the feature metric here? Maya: 0.72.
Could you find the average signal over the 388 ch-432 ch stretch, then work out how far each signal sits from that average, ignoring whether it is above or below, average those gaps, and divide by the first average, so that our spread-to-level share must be 0.029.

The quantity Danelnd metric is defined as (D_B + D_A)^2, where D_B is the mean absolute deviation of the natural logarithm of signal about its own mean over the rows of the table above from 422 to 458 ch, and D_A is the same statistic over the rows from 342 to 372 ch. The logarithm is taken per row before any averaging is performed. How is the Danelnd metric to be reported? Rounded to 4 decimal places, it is 0.0053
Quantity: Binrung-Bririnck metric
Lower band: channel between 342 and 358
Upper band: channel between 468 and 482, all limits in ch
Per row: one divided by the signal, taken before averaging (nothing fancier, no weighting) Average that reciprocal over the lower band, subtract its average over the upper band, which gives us 0.014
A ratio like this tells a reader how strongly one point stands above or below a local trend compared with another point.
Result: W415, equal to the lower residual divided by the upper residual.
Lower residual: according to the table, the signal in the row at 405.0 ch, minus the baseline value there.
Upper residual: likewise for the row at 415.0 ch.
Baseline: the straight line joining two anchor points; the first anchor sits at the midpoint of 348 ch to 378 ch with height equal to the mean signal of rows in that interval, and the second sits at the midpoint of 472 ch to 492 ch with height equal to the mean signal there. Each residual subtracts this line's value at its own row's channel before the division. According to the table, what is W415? 1.6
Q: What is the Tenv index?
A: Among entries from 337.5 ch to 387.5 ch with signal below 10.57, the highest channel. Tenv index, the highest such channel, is 385.0 ch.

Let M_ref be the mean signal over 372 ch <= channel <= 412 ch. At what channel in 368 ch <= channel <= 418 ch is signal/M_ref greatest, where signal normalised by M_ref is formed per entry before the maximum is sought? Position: 410.0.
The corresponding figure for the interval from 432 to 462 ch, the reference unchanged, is 450.0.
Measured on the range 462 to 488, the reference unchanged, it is 485.0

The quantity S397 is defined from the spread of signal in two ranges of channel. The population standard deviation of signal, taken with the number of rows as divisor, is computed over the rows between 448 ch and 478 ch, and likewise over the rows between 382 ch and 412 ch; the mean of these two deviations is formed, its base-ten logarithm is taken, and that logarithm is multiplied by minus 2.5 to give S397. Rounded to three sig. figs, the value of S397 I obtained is 1.24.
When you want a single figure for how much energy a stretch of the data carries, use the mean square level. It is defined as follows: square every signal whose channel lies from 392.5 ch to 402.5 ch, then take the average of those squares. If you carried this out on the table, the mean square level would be 104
